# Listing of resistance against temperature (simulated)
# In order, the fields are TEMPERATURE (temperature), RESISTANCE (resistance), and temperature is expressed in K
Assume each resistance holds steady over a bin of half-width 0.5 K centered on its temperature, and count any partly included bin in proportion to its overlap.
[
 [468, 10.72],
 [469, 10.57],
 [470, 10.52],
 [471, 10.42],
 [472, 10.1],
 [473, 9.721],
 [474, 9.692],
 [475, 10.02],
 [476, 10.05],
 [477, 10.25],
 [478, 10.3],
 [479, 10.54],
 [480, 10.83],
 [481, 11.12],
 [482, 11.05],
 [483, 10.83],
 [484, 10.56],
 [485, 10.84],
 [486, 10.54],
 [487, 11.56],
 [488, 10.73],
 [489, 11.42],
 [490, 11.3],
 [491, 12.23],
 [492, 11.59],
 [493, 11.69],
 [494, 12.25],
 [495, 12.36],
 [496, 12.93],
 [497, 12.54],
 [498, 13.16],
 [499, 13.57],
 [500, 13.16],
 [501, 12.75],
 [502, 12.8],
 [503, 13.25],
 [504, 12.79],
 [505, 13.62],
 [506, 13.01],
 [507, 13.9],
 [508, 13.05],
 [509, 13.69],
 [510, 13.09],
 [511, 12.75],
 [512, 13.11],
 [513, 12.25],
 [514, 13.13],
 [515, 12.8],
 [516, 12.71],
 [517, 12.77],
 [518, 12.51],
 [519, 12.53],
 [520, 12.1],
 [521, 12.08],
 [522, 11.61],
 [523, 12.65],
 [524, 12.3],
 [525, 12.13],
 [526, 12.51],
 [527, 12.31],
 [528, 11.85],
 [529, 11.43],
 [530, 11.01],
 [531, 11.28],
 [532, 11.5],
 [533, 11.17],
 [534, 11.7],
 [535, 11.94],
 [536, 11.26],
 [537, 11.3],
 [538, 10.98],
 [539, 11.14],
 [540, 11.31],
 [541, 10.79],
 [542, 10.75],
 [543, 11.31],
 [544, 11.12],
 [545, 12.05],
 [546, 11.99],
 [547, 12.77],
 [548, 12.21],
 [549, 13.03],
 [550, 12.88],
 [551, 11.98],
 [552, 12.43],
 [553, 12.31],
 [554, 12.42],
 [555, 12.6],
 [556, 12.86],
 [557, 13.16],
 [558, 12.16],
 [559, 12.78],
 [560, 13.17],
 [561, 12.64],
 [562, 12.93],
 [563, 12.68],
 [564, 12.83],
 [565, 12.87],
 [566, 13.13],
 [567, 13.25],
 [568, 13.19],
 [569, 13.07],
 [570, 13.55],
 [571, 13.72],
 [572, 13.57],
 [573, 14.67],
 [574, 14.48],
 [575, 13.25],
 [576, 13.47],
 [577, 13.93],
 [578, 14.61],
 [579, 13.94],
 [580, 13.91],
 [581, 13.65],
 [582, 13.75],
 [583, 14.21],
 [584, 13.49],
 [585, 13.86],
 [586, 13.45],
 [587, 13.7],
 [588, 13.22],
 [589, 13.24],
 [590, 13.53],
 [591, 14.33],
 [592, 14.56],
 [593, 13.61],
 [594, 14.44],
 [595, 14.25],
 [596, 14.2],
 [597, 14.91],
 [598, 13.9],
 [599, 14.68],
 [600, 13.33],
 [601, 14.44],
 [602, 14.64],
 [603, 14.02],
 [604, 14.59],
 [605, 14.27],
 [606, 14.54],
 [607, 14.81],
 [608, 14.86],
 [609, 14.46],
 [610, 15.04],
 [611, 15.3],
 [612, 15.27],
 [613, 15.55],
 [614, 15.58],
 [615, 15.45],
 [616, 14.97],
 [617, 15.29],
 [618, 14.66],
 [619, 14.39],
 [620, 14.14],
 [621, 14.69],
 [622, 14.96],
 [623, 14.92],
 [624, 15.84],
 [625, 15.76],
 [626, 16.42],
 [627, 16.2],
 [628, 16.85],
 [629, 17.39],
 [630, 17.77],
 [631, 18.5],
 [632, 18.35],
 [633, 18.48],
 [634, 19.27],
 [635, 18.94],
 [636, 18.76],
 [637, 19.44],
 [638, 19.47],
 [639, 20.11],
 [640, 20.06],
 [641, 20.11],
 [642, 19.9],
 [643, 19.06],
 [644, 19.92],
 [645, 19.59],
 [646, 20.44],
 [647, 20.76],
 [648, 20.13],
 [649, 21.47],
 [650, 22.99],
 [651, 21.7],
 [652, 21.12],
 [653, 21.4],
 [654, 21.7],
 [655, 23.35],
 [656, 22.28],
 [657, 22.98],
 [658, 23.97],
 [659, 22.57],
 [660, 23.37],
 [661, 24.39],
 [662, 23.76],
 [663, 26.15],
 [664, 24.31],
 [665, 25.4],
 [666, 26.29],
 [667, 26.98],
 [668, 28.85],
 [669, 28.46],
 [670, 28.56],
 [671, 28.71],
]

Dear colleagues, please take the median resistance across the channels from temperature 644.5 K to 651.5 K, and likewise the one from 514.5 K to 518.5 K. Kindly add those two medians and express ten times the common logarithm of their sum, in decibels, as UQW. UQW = 15.3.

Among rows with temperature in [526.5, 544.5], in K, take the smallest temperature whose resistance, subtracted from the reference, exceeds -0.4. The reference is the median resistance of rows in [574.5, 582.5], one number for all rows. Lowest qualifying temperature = 527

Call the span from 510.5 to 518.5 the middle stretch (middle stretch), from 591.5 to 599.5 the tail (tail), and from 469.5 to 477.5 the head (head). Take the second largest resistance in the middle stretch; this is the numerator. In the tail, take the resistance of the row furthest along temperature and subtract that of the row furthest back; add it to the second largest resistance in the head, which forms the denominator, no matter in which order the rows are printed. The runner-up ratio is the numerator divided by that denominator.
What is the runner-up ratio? 1.2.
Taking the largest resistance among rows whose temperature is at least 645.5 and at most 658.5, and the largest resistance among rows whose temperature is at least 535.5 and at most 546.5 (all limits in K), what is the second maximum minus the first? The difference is -11.9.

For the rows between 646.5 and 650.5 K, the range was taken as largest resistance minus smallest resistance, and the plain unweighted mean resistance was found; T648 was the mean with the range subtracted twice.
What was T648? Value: 16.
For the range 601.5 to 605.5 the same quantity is 13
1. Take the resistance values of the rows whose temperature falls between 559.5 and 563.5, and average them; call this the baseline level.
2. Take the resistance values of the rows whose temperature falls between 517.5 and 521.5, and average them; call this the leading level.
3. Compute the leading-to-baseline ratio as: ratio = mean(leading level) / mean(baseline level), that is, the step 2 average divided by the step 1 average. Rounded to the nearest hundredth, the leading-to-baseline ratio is 0.96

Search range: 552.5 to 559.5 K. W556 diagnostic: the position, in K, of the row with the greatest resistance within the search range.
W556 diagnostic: 557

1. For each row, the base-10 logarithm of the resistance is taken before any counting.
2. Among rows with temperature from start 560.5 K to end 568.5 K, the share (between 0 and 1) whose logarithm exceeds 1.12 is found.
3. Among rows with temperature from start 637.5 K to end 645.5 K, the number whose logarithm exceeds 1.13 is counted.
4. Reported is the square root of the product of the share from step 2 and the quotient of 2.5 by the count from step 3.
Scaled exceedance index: 0.28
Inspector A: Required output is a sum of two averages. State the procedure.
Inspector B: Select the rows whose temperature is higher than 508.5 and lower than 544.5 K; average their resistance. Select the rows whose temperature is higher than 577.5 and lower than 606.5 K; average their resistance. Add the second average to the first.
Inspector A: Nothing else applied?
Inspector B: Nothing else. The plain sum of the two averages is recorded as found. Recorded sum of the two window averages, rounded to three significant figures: 26.0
